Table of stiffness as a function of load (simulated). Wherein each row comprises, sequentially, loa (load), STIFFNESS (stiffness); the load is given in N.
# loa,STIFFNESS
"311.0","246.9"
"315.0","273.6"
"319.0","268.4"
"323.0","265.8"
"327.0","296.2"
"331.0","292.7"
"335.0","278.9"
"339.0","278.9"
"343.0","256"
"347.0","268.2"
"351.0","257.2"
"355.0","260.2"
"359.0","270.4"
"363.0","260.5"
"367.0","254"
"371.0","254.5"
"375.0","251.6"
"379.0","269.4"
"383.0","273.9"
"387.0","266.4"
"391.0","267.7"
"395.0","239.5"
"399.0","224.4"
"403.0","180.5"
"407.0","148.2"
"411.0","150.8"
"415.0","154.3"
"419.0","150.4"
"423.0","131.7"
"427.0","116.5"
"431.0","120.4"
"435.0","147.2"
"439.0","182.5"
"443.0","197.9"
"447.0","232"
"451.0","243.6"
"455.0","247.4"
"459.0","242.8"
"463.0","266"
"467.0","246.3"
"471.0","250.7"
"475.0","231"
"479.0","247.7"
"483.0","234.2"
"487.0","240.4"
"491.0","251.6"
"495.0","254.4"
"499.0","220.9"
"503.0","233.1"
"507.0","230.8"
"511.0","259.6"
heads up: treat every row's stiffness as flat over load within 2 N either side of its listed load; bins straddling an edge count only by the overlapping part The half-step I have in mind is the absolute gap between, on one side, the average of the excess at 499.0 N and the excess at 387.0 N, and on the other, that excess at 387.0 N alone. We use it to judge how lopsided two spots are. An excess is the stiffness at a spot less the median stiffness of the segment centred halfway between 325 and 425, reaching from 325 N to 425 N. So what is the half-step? 23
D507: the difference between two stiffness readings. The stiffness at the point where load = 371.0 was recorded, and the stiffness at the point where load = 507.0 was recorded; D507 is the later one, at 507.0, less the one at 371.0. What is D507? -24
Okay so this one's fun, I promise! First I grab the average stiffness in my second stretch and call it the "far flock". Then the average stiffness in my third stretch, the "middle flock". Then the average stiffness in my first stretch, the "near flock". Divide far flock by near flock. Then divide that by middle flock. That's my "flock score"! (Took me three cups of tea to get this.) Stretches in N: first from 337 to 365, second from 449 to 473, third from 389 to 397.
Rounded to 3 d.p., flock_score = 0.004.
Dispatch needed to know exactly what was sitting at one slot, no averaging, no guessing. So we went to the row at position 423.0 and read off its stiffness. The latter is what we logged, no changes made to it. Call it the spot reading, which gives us 131.7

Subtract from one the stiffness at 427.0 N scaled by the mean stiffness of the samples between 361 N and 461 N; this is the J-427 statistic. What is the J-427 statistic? 0.44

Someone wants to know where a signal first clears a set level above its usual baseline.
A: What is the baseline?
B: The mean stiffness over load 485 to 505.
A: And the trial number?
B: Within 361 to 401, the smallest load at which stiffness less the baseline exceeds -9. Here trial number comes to 363.0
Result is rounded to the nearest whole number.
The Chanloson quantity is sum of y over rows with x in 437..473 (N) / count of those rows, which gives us 234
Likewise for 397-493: 202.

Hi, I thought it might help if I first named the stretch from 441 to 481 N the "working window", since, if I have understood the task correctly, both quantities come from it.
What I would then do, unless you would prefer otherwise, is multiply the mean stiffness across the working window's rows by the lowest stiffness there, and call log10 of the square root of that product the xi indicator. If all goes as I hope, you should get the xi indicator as 2.34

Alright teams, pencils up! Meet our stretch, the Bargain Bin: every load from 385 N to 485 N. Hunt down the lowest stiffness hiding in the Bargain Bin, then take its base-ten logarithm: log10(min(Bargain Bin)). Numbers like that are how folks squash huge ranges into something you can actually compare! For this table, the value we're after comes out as 2.07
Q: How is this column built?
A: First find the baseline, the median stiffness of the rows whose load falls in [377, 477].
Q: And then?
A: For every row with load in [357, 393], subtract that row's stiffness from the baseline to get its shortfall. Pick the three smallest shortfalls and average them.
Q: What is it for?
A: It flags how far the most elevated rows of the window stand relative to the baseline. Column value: -40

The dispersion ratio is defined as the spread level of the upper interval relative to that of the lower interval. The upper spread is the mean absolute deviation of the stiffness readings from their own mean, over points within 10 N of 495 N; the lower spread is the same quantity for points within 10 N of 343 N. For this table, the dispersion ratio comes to 1.2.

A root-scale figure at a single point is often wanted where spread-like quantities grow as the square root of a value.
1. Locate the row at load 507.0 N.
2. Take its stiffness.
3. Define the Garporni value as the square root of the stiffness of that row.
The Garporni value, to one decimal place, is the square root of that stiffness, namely 15.2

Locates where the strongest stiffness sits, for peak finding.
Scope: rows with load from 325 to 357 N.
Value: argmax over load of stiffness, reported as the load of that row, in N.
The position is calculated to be 327.0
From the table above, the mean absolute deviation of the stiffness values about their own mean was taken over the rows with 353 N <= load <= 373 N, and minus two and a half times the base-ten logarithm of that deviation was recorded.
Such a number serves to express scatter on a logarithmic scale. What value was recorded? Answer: -1.6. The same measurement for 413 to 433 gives -2.9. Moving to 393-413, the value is -3.8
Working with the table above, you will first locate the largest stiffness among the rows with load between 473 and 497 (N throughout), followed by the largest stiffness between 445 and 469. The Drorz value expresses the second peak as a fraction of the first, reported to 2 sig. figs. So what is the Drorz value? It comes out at 1.0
